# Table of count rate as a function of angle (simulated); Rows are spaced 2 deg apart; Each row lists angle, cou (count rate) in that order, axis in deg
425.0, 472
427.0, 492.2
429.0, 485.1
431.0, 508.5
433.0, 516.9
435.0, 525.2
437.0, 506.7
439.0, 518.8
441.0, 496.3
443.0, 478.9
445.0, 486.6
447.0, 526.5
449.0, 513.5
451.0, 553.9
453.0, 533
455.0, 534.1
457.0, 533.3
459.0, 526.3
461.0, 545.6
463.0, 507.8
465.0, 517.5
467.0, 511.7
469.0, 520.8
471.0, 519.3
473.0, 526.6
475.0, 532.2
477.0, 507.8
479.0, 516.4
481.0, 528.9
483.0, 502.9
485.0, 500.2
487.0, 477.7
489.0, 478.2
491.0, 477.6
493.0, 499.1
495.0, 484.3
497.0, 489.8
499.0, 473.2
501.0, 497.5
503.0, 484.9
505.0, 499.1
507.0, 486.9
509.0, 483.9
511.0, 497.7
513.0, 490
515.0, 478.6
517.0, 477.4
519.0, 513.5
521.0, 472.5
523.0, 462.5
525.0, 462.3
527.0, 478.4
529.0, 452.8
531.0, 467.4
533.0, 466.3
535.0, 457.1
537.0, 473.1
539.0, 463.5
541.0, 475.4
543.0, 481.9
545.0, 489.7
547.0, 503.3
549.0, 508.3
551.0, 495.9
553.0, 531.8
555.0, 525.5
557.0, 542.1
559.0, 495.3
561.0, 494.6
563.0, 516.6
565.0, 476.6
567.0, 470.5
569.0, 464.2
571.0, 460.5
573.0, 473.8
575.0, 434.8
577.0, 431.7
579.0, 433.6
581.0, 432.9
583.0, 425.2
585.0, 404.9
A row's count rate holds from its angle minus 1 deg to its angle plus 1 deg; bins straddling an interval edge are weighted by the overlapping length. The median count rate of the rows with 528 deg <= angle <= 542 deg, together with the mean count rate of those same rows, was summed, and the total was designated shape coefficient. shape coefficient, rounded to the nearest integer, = 931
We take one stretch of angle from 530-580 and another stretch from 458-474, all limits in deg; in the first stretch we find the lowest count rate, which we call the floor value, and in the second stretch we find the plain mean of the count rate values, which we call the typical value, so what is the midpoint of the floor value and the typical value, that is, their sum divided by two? 477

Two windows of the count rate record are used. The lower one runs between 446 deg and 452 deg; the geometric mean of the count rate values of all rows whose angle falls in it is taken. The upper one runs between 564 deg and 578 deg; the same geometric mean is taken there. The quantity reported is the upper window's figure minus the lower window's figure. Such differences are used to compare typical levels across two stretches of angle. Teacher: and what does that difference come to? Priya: -72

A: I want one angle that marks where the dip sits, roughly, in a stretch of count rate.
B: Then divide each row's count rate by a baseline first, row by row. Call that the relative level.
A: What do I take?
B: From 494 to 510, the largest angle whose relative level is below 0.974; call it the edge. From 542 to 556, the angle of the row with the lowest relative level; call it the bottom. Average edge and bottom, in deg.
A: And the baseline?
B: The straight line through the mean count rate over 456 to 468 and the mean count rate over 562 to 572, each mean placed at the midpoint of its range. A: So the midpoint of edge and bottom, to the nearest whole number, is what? 526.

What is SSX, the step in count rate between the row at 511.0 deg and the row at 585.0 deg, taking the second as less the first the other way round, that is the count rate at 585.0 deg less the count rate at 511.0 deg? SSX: -93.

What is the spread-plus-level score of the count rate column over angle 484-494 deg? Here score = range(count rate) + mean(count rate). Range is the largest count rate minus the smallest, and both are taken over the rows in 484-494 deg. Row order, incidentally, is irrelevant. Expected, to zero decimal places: 509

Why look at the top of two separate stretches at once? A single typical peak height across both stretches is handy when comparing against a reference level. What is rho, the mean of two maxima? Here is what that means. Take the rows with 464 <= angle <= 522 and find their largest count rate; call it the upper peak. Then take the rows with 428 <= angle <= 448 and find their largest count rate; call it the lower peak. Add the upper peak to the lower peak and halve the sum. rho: 529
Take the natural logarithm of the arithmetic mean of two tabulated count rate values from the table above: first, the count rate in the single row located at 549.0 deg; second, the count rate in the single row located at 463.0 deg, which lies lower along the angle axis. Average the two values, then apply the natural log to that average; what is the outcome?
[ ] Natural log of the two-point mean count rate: 6.23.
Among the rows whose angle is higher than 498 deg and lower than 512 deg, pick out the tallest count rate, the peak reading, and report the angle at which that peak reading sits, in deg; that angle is 505.0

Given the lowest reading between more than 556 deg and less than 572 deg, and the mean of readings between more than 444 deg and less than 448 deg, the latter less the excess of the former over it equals 553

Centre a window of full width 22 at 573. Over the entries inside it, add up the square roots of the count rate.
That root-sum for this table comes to 235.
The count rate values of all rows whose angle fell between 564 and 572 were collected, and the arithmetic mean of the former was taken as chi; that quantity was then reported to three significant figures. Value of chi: 468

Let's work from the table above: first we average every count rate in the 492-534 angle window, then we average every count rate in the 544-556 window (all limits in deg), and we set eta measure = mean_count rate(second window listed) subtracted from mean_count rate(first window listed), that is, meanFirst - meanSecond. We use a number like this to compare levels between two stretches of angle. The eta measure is -27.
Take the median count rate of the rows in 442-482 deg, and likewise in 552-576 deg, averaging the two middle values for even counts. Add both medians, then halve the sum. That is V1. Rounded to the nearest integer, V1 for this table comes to 505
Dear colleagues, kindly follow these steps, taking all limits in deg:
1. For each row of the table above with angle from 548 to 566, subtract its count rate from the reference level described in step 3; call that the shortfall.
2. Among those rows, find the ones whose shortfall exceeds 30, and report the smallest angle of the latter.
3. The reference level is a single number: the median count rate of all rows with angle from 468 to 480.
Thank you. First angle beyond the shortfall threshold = 565.0 deg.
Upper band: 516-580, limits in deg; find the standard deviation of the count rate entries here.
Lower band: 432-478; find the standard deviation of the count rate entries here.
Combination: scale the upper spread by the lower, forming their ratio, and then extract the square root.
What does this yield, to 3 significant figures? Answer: 1.26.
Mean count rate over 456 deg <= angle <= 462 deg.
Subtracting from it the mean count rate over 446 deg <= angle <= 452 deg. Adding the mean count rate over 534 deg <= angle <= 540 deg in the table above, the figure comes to 468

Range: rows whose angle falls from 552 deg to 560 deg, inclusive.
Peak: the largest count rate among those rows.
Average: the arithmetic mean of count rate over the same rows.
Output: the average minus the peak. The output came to -18.4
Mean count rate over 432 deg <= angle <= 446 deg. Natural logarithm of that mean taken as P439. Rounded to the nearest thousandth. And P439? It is 6.223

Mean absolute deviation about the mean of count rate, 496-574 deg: 16.6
